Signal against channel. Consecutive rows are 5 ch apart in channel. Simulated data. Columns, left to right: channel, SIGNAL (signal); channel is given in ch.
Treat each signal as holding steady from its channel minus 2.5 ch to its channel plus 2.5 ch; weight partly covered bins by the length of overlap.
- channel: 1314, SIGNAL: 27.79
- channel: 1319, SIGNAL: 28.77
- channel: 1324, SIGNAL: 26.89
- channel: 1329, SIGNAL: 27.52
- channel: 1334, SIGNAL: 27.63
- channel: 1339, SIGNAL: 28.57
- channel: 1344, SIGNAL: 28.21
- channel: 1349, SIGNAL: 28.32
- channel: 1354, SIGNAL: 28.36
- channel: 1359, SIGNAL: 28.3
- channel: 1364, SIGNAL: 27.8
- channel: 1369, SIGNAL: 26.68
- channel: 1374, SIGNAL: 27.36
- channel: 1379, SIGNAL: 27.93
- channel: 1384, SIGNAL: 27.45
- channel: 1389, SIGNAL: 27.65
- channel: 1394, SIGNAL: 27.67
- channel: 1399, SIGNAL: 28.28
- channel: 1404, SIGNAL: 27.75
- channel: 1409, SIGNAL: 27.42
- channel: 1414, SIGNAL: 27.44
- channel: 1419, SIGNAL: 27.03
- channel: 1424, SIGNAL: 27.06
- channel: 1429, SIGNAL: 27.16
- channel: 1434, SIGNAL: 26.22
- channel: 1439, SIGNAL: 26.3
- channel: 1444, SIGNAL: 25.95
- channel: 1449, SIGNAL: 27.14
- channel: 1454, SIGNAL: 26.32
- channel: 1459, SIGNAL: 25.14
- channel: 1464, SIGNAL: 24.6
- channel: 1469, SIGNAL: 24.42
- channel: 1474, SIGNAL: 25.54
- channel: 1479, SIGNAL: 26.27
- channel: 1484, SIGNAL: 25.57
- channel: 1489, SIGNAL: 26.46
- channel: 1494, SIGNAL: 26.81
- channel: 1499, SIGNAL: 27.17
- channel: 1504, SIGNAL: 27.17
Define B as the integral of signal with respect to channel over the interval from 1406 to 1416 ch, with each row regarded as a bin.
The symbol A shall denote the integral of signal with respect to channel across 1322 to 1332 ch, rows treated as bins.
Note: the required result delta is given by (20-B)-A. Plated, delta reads -527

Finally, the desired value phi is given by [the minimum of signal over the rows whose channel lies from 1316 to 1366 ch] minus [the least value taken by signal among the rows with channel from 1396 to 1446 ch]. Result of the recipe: 0.9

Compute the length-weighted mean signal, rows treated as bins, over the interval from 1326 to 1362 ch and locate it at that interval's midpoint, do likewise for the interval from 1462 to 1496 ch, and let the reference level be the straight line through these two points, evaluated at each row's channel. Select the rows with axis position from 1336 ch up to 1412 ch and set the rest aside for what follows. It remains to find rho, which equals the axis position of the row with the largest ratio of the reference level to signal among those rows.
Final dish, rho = 1369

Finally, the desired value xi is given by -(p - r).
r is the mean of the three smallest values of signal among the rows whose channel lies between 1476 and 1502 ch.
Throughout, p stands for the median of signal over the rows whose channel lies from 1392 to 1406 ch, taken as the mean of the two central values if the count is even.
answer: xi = -2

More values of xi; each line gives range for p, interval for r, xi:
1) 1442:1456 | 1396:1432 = 1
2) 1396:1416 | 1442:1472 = -3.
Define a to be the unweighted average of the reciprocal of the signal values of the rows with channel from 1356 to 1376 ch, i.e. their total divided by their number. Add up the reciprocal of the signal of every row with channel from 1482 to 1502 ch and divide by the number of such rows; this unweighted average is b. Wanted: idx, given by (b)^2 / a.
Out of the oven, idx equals 0.0392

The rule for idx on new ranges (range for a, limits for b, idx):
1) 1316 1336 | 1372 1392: 0.0364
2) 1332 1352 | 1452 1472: 0.0447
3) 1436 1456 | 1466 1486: 0.0408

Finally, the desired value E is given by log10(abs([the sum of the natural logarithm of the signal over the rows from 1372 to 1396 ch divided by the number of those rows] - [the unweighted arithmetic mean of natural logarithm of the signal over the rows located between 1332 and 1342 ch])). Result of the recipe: -1.8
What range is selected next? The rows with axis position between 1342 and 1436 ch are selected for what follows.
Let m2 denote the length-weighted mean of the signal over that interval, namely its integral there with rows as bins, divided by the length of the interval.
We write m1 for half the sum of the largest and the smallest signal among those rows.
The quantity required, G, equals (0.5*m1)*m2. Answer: 376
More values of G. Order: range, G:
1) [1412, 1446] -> 357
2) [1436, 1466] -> 335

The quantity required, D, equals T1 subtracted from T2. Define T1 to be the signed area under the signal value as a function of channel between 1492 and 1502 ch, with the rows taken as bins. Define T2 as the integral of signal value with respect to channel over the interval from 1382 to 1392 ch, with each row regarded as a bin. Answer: 6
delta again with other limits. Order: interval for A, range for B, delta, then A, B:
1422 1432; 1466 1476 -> -500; 271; 249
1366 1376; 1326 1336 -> -526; 270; 275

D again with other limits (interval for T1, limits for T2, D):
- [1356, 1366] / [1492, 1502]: -11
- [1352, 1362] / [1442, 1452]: -17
